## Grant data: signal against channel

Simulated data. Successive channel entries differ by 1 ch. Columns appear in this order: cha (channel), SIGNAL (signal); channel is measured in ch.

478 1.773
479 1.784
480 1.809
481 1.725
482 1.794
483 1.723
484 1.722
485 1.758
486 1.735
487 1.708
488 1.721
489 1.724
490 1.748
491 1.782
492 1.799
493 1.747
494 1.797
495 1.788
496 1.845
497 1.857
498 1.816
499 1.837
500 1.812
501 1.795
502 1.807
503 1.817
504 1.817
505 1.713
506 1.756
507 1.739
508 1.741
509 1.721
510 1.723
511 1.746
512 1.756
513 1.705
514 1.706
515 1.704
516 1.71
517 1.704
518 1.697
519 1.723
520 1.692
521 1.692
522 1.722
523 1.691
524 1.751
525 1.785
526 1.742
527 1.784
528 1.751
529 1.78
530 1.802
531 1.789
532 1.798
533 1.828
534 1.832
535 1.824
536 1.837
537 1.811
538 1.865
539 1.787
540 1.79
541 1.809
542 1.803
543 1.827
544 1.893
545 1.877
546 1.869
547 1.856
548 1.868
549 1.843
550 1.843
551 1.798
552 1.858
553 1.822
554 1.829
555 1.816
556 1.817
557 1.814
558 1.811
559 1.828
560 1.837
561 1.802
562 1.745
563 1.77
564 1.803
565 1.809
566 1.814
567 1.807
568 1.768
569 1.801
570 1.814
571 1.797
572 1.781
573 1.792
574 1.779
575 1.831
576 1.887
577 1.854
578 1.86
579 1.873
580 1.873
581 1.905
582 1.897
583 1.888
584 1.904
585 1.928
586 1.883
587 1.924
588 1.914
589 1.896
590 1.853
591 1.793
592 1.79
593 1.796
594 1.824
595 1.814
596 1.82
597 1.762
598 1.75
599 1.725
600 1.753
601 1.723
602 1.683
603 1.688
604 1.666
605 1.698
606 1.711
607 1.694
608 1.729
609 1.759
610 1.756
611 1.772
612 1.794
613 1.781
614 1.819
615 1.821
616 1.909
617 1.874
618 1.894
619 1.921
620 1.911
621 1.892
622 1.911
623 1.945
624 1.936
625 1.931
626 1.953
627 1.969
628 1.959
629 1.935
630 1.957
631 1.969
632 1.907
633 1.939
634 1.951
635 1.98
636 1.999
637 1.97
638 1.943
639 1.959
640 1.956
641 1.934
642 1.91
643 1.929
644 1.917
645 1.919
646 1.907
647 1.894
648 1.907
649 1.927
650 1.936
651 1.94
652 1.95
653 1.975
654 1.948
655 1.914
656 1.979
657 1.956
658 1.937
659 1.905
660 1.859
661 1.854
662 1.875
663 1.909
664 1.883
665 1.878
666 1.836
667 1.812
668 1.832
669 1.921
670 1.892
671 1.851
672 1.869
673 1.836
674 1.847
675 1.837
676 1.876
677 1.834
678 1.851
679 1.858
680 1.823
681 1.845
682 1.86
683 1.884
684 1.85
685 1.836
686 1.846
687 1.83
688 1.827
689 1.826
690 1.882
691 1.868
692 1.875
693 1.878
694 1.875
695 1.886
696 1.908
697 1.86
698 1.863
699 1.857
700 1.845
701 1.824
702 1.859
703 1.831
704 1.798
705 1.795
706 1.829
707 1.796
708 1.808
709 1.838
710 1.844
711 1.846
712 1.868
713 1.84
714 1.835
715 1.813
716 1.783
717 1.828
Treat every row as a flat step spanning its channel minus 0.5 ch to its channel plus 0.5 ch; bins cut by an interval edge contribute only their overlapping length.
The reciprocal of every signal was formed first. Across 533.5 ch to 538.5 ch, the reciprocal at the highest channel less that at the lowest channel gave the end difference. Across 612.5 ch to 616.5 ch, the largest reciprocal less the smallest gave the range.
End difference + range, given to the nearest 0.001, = 0.028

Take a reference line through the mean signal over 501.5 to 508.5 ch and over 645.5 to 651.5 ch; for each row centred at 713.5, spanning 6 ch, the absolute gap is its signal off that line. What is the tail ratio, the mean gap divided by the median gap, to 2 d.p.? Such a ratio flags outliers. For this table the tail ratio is 1.04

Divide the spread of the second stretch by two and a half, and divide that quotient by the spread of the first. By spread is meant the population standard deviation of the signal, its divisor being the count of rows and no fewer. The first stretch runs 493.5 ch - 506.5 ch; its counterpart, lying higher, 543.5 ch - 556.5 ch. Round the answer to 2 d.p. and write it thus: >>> 0.30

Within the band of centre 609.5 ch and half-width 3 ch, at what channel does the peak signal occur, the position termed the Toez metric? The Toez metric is 612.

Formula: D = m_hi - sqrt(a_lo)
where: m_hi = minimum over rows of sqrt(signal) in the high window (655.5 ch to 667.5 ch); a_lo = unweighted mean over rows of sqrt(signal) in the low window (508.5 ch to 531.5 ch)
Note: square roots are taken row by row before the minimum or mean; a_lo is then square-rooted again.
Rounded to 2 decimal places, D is 0.20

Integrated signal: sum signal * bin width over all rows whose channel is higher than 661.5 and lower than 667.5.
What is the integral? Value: 11.2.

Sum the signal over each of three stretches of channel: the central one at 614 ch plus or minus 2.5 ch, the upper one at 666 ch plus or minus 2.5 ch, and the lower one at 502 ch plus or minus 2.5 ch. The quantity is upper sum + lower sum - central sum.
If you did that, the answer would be 9.2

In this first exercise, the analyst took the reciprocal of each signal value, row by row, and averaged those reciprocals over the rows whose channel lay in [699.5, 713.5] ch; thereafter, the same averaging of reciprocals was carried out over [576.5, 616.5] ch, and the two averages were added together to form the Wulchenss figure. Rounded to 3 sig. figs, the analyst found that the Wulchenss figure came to 1.10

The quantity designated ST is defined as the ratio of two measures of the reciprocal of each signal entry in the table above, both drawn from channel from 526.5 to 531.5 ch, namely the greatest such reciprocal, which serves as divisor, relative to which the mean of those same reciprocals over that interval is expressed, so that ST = 0.983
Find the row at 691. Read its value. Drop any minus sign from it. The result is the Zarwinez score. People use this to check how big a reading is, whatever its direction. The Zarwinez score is 1.87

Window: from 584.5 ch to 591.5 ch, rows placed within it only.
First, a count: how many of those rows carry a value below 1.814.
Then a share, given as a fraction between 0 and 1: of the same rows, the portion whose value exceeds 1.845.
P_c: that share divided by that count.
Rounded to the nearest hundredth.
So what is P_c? 0.86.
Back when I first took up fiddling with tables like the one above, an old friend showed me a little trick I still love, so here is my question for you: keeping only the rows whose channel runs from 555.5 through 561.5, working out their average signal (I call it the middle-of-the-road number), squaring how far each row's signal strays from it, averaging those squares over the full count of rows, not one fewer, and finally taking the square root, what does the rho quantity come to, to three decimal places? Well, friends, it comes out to 0.011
